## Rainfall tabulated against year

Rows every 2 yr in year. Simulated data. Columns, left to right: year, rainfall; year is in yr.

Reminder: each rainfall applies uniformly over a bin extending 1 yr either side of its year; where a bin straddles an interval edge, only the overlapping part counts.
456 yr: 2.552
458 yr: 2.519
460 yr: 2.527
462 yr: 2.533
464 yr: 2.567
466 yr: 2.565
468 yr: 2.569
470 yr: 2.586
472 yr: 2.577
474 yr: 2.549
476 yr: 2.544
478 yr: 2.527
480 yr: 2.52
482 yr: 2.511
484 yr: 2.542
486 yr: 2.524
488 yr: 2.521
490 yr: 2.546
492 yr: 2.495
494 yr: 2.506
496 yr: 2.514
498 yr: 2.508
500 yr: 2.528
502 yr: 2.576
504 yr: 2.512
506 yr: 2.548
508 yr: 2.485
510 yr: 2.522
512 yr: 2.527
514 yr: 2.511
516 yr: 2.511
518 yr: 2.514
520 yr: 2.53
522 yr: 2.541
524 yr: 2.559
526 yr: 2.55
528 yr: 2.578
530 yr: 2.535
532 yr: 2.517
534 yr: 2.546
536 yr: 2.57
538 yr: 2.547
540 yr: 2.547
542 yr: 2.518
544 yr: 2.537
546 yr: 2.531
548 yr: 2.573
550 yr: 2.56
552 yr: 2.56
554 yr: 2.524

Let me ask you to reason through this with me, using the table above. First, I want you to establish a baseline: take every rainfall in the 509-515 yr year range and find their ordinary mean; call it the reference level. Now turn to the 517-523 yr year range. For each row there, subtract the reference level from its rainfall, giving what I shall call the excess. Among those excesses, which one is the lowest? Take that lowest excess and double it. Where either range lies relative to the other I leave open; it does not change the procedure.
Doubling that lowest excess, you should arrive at -0.012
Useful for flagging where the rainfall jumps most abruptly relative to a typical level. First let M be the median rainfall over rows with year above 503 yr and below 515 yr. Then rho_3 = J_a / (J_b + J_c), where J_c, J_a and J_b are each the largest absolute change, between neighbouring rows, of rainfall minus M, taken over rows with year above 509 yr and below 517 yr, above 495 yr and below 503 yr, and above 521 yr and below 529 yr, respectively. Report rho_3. 1.1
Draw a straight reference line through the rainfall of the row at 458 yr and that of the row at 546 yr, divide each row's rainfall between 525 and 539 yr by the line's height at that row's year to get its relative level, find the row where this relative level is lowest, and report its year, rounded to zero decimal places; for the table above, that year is 532 yr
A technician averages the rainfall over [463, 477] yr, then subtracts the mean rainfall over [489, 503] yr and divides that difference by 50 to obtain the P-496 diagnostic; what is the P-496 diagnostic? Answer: 0.0008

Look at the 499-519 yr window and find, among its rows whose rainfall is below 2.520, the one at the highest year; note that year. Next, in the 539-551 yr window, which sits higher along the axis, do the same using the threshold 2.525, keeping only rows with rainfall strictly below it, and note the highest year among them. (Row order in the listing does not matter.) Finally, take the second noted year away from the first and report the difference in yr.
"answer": -24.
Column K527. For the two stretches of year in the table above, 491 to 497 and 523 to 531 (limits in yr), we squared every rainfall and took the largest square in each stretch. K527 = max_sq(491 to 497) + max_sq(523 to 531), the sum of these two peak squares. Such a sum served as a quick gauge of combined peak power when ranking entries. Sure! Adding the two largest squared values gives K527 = 13.0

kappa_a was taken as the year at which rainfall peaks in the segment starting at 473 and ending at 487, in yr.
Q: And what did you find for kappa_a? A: 474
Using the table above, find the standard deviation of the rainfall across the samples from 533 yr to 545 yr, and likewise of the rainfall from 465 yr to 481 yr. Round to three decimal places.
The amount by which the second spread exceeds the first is 0.007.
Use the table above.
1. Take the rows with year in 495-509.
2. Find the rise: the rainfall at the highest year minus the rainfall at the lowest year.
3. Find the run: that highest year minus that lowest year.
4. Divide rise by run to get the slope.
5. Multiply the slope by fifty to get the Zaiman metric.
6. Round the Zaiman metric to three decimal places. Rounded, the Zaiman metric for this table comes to -0.121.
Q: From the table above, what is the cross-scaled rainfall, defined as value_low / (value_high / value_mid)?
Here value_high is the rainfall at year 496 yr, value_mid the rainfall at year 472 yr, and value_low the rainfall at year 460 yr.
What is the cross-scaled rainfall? 2.59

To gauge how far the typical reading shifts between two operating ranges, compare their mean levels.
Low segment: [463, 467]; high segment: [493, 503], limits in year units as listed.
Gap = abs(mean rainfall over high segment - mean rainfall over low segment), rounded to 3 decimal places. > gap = 0.040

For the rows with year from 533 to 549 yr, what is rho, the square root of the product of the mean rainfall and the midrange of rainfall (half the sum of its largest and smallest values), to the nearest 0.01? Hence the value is 2.55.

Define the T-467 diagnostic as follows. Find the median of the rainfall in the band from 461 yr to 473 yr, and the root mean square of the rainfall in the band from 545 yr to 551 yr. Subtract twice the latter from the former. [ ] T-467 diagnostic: -2.54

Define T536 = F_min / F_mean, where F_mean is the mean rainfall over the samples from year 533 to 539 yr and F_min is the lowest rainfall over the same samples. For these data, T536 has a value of 0.997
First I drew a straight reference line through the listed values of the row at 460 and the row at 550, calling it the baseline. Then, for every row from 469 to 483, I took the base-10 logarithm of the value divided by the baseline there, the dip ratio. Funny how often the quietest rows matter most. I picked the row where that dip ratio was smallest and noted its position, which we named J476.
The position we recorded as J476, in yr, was 482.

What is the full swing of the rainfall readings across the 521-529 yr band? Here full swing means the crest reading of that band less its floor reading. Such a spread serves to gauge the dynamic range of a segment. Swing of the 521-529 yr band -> 0.037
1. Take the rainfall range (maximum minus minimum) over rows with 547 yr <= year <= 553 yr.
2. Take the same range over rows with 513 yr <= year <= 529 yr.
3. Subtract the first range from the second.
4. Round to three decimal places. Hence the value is 0.054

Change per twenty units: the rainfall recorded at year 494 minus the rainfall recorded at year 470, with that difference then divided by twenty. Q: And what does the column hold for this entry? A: -0.0040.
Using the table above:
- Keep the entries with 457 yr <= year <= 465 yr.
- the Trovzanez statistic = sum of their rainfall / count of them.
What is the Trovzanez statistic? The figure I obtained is 2.54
